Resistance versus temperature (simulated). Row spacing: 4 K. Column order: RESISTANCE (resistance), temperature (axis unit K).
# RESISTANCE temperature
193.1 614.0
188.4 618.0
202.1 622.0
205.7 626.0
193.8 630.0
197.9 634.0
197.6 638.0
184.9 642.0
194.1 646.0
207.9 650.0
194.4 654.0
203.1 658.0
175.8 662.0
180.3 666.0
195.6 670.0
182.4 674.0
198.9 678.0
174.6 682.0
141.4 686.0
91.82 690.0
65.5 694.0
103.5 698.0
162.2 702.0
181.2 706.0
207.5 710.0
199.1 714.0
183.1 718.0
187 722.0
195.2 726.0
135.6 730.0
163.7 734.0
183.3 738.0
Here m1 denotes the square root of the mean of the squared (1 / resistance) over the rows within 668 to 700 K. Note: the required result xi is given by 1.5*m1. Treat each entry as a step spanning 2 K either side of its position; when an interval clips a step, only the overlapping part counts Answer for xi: 0.0131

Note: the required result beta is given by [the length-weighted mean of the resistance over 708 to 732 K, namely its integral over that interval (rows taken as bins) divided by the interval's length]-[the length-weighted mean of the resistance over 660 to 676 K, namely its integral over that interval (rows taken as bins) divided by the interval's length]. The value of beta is 1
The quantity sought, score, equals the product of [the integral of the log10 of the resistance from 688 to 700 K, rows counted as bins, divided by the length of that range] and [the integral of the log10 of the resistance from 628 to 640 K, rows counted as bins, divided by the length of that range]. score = 4.43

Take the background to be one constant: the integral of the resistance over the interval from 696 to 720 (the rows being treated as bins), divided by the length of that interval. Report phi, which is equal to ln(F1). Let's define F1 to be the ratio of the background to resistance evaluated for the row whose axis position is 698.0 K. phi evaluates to 0.51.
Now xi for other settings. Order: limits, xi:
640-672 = 0.0078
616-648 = 0.0077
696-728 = 0.0091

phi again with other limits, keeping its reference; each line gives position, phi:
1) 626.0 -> -0.17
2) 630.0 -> -0.11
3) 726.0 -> -0.12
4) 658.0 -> -0.16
